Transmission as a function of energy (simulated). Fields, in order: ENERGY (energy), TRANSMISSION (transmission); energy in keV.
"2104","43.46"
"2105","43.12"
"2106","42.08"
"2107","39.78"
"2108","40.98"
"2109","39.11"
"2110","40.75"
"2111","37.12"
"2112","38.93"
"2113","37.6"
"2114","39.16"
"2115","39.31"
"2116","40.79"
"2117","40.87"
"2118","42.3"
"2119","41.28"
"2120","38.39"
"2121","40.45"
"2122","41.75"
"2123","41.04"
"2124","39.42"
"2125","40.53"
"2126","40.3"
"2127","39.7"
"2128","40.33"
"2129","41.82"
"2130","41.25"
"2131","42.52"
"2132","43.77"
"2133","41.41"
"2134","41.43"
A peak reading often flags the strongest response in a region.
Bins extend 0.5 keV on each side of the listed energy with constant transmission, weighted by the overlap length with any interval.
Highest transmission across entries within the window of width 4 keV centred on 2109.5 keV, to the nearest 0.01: 40.98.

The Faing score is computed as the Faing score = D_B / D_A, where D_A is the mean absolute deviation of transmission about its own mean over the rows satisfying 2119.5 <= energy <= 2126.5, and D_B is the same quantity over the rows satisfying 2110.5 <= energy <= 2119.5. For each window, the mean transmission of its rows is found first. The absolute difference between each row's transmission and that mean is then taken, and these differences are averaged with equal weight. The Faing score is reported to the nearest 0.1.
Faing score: 1.8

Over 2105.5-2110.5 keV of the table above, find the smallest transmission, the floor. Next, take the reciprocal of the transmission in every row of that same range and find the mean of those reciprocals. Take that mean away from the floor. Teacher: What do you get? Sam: 39.1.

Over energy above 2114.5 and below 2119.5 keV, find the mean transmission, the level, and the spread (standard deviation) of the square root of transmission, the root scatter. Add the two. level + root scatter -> 40.99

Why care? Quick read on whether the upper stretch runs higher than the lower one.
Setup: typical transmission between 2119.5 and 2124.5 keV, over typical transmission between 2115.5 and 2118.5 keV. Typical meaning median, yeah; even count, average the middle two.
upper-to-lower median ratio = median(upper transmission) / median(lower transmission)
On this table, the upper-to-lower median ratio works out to 0.99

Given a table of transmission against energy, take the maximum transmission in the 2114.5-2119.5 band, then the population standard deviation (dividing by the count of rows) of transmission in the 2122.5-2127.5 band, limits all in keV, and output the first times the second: 25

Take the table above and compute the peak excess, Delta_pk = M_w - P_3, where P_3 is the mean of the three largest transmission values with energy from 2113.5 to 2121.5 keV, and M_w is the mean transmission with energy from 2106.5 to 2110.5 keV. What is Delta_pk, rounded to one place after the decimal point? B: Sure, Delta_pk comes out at -1.3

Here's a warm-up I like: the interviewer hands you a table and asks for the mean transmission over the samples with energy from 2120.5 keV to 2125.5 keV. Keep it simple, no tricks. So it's 40.6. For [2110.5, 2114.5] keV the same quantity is 38.2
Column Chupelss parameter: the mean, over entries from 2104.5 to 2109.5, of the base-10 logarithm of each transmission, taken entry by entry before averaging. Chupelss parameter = 1.61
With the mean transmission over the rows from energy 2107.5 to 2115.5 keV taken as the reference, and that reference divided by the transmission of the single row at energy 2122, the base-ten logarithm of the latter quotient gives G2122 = -0.028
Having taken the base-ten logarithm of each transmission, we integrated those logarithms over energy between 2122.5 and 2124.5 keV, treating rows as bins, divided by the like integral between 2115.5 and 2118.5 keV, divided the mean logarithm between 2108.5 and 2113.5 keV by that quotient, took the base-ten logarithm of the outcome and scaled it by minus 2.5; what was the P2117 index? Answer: -0.9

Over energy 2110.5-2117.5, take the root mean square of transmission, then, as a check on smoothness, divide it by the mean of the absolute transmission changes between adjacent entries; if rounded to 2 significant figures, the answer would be 37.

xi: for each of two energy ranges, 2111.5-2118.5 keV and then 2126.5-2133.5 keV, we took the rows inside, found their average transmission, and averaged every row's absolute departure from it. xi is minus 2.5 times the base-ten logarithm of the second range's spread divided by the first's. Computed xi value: 0.26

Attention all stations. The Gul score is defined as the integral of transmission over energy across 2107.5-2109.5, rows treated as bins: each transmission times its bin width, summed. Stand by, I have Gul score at 80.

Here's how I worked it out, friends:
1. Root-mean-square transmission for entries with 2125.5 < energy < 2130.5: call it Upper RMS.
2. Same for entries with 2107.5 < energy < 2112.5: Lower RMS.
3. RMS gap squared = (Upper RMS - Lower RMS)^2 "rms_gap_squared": 1.6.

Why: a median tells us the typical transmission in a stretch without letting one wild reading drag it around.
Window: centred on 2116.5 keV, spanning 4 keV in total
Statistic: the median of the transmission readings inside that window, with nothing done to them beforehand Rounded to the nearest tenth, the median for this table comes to 40.8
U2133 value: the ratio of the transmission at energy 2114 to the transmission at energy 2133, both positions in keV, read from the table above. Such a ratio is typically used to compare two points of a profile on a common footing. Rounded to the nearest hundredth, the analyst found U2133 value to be 0.95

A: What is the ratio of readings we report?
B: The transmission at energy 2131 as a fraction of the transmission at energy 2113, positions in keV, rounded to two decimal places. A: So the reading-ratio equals 1.13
